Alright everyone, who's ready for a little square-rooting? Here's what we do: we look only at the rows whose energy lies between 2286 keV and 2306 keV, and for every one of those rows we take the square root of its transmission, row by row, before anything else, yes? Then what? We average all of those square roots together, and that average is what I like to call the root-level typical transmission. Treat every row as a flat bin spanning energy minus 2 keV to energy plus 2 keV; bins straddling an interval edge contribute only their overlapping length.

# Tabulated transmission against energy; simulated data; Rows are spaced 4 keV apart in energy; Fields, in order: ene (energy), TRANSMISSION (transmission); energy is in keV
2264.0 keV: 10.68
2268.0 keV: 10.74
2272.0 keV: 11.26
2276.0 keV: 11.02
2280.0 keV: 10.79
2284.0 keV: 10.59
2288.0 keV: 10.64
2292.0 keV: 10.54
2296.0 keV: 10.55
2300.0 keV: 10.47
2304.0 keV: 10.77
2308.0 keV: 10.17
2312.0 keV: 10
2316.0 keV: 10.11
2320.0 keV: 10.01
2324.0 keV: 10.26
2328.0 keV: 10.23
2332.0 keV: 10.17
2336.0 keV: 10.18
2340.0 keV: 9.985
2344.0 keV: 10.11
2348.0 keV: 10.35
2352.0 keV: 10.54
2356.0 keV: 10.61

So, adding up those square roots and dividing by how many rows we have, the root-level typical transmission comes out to 3.25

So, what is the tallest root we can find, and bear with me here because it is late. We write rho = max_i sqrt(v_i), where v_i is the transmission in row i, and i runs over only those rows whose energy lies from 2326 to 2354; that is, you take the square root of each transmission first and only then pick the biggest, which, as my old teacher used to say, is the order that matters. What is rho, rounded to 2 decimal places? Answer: 3.25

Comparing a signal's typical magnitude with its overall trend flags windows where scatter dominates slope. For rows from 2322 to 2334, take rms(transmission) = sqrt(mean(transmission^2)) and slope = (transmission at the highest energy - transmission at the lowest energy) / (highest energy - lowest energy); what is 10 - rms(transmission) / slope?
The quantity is 918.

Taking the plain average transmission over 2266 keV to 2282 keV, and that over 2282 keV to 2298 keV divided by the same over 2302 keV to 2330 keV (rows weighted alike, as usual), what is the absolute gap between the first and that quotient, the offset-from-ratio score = 9.9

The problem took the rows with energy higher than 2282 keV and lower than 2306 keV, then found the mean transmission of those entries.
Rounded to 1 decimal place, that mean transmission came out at 10.6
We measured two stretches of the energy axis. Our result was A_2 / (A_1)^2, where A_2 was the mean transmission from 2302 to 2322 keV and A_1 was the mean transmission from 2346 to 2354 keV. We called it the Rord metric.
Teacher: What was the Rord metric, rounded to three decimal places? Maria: 0.094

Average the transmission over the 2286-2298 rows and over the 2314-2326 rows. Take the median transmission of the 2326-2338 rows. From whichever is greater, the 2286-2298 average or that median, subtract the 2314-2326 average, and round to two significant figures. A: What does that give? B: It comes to 0.45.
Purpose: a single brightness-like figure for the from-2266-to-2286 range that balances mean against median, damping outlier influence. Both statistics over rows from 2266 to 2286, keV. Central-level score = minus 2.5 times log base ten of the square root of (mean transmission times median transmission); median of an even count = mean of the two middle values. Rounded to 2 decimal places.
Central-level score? -2.59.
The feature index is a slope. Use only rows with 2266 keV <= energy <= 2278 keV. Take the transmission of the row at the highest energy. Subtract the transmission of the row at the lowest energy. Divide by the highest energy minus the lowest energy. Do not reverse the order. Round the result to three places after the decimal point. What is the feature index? 0.035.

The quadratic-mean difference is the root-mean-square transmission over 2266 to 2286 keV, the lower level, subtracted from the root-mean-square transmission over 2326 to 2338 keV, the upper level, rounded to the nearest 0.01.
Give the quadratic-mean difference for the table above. -0.69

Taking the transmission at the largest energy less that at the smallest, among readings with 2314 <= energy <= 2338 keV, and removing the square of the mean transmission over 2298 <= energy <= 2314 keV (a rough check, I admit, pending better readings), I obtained -107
